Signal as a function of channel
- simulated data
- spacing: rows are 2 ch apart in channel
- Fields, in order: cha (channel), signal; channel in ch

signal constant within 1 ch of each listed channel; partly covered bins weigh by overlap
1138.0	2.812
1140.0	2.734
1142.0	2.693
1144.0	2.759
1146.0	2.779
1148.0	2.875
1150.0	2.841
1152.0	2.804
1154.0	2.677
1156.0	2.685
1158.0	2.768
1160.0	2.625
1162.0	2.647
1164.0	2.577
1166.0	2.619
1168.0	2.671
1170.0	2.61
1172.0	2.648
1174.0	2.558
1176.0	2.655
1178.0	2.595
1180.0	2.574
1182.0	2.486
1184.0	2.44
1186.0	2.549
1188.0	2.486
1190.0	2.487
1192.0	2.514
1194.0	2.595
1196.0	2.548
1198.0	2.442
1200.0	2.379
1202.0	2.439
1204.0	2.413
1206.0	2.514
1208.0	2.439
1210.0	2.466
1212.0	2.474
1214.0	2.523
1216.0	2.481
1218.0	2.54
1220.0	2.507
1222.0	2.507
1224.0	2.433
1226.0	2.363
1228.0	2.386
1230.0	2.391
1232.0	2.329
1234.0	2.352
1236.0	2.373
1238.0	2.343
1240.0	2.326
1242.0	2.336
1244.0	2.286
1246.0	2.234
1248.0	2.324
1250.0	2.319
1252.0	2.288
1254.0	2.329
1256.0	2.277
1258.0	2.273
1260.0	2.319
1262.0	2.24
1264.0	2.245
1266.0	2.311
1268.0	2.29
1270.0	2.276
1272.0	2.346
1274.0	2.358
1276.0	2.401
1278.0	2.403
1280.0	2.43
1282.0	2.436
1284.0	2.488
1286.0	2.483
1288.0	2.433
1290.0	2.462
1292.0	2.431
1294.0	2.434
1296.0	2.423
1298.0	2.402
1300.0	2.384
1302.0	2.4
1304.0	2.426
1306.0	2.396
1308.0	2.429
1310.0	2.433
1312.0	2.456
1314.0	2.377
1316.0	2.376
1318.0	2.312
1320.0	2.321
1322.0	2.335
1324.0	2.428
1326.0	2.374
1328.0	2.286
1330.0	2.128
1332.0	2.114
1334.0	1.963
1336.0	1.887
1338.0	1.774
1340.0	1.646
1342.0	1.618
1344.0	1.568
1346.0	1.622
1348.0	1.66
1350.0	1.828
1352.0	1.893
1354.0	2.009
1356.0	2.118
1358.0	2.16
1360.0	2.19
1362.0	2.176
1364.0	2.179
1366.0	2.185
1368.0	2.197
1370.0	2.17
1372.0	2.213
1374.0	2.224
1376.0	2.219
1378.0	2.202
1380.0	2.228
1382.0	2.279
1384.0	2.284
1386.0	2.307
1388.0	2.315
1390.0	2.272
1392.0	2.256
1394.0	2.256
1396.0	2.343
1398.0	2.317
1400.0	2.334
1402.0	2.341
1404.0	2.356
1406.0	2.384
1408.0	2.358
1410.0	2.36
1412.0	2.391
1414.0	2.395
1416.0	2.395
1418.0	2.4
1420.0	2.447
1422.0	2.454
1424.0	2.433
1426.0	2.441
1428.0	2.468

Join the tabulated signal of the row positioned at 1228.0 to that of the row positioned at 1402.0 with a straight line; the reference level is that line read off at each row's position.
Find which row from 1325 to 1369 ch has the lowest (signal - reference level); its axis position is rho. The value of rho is 1344.0 ch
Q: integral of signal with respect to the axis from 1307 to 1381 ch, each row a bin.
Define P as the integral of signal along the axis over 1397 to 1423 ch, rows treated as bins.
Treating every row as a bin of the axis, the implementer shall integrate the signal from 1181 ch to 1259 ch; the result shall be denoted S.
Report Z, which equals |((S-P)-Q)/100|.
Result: 0.30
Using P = 62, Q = 157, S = 188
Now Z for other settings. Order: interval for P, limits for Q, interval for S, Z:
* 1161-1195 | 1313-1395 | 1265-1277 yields 2.33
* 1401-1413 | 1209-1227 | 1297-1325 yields 0.06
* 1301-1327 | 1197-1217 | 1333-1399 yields 0.26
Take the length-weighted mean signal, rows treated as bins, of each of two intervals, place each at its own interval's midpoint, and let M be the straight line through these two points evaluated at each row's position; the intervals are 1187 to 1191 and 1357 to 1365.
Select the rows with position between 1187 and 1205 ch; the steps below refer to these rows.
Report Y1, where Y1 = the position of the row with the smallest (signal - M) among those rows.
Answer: 1200.0 ch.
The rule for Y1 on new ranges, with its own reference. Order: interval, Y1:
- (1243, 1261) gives 1246.0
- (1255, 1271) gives 1262.0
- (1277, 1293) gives 1278.0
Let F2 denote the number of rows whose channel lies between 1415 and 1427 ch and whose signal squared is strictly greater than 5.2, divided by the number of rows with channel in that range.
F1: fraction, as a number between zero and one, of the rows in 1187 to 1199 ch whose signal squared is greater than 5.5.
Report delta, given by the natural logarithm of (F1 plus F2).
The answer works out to 0.69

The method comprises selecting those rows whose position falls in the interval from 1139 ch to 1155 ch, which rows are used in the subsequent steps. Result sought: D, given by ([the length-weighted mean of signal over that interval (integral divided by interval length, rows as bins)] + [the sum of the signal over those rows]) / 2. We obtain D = 12.5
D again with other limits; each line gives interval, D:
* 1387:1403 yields 10.4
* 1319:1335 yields 10.1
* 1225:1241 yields 10.6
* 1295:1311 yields 10.9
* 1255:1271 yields 10.3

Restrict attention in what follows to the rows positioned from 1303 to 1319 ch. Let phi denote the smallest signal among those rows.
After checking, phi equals 2.312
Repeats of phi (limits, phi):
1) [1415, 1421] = 2.395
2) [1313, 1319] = 2.312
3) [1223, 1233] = 2.329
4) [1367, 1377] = 2.17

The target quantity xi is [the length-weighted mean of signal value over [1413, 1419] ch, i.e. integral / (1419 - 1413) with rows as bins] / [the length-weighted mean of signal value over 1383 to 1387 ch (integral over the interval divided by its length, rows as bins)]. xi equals 1.04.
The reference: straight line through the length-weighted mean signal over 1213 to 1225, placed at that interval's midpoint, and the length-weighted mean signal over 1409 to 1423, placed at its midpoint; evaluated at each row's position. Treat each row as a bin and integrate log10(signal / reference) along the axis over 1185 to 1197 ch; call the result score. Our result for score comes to 0.04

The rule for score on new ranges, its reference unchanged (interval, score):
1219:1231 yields -0.14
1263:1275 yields -0.37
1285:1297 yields -0.04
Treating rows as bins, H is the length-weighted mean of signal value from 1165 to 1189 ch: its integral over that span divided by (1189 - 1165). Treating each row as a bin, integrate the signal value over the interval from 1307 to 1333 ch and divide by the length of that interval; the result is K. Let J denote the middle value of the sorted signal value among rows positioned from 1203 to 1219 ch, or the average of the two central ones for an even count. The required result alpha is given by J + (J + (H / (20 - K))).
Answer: 5.10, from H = 2.57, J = 2.48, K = 2.34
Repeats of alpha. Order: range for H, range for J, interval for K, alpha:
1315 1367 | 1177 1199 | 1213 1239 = 5.14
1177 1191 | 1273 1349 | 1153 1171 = 4.93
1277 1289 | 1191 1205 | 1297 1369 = 5.02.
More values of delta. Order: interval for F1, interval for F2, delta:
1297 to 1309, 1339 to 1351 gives 0.00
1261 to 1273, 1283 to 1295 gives 0.15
